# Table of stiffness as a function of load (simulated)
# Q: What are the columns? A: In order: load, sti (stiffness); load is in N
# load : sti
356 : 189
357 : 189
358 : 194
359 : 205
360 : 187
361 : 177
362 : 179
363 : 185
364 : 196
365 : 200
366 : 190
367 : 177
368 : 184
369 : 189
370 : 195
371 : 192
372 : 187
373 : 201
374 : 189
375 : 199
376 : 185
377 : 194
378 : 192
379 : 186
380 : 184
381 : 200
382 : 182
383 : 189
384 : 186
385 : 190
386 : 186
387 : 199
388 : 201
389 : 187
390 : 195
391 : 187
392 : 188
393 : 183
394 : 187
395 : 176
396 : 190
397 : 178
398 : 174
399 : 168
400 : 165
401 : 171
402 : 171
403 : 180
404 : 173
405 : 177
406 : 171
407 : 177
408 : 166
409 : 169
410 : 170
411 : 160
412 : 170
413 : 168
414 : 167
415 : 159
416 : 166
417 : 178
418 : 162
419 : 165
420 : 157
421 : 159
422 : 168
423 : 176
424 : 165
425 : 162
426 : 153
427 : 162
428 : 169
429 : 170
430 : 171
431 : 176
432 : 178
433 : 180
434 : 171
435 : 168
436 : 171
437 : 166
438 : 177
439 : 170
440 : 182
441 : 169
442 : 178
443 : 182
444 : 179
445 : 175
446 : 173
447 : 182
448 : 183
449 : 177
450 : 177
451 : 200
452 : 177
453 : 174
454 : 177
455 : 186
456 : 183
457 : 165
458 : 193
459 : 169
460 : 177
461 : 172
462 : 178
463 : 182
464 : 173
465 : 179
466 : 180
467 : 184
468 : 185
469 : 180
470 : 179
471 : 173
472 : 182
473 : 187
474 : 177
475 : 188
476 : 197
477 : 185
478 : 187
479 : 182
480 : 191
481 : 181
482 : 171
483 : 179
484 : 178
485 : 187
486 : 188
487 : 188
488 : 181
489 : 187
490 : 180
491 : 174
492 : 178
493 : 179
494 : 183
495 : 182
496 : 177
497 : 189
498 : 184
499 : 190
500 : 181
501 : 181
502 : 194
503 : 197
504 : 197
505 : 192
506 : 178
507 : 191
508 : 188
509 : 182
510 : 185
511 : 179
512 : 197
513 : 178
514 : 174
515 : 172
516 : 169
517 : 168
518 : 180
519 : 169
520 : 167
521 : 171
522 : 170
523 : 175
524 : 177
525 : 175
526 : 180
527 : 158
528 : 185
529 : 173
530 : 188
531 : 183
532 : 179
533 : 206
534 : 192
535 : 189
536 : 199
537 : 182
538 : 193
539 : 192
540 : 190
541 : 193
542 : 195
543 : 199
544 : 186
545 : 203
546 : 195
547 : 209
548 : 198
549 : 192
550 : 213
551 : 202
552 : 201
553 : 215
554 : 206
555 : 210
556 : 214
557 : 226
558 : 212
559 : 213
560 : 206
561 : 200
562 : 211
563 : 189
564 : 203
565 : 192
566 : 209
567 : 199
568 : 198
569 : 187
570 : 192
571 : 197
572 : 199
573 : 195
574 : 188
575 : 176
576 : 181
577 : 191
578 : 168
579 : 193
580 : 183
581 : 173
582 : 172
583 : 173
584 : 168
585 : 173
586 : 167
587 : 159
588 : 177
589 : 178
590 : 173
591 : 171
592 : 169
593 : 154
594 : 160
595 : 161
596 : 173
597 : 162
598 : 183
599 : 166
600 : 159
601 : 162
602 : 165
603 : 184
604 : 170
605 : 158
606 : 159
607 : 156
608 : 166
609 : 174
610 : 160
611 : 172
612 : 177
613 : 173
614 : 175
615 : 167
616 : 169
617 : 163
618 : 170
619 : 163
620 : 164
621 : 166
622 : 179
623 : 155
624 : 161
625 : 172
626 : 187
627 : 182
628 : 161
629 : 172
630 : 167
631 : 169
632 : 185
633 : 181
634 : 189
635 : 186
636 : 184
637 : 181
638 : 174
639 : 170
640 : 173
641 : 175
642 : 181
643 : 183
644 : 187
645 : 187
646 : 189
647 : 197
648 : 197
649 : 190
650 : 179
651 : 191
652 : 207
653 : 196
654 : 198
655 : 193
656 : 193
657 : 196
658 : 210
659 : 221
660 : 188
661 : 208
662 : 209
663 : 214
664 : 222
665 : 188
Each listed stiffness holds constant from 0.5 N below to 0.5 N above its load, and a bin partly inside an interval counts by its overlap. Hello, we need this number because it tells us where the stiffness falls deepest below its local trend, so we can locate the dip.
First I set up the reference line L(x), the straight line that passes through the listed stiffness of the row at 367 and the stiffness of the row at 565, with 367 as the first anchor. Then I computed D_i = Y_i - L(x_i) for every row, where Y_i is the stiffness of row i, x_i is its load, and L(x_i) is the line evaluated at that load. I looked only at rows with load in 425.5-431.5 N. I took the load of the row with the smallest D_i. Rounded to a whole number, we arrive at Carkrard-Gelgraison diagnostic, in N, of 426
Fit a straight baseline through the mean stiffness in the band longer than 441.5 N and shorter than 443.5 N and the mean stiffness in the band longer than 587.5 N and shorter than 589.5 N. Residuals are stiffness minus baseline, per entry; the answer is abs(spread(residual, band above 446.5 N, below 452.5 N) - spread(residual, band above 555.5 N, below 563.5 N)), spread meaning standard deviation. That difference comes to 2.0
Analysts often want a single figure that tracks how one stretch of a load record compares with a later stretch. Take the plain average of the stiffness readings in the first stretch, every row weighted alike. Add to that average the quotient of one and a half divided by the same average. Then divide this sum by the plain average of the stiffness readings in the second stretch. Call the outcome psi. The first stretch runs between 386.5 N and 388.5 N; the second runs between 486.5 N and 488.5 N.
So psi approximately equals 1.08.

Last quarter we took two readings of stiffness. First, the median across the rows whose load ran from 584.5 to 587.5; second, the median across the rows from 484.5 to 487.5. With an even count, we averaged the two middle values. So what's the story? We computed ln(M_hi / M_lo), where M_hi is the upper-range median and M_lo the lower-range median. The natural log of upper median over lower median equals -0.12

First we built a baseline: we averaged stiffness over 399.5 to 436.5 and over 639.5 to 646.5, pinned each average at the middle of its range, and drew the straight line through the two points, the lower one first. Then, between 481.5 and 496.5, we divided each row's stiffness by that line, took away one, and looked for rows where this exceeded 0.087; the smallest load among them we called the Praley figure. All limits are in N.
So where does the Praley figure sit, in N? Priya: 486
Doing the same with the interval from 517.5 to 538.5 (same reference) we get 533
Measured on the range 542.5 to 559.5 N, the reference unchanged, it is 543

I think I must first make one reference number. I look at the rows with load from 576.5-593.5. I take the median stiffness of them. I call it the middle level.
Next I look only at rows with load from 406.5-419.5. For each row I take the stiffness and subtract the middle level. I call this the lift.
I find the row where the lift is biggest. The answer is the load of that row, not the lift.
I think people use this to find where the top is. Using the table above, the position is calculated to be 417 N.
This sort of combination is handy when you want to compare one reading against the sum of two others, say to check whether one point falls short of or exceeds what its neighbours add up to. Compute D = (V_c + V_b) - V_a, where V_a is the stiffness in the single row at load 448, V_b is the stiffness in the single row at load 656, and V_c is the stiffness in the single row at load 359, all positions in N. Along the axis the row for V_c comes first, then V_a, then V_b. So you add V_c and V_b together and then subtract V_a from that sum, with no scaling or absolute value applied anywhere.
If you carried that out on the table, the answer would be 215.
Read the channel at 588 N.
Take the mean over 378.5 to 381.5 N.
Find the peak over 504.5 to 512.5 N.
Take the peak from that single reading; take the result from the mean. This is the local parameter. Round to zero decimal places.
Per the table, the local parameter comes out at 210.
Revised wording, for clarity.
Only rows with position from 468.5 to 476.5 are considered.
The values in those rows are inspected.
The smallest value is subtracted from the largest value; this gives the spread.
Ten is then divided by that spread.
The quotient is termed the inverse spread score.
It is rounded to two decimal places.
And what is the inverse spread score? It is 0.42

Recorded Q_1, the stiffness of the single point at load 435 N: 168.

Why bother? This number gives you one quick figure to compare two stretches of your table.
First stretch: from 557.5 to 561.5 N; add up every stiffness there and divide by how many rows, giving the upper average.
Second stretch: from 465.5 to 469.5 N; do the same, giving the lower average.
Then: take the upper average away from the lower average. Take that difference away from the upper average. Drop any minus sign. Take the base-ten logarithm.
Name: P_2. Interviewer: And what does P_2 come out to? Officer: 2.37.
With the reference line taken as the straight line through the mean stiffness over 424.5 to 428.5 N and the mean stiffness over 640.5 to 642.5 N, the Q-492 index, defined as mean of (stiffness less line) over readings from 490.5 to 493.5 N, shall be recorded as 10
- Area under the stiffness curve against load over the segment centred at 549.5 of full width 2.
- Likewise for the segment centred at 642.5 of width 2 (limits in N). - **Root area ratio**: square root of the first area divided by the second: 1.1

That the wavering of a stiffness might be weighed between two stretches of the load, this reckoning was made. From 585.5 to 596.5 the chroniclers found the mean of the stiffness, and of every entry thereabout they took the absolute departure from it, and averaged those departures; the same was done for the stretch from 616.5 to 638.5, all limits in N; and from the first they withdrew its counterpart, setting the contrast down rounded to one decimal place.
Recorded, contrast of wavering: -2.1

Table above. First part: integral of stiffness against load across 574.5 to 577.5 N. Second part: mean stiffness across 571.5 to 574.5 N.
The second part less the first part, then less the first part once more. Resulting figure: -902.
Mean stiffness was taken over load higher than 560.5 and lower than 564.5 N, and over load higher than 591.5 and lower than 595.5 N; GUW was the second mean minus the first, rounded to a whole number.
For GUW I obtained -40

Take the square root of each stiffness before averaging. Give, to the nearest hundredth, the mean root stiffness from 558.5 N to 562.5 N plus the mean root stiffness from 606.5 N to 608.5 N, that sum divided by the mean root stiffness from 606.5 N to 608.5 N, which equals 2.14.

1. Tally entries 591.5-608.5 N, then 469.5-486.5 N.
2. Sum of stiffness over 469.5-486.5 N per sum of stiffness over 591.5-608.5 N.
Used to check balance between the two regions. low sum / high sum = 1.11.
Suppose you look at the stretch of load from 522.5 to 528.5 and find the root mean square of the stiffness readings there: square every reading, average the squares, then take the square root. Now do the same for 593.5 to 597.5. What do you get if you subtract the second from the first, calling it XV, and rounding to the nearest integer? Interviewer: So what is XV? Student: 11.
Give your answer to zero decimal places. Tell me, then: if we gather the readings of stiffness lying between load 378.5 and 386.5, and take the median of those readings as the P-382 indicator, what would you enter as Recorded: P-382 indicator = 186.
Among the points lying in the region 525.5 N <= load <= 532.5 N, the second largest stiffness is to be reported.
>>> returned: 185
